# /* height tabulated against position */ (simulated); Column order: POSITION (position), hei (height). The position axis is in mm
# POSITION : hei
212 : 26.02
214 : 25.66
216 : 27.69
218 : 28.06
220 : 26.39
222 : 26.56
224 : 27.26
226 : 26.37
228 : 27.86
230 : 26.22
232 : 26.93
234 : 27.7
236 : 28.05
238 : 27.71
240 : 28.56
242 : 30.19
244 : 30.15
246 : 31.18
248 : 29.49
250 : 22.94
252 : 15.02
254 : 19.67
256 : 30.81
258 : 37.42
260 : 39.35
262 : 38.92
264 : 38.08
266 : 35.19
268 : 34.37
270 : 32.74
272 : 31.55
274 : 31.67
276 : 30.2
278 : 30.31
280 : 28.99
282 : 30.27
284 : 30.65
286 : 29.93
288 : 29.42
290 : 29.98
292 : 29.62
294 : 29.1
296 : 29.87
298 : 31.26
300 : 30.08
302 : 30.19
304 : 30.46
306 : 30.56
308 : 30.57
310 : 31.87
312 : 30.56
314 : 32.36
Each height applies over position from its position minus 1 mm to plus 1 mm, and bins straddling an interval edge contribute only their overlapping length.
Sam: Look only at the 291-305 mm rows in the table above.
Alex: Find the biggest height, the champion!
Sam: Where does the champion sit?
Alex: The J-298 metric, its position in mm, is 298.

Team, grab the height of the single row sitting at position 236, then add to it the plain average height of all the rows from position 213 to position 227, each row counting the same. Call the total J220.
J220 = 54.9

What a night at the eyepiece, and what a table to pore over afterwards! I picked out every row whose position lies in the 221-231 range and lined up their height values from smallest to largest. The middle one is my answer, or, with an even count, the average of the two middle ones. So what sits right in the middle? 27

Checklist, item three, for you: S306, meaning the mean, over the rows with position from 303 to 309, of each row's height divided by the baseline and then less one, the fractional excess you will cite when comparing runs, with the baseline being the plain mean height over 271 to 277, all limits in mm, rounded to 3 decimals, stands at -0.020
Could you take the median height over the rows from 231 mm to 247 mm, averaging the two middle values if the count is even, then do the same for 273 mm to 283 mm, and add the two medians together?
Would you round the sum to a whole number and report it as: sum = 59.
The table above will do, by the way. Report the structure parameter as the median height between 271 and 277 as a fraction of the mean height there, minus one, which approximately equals 0.013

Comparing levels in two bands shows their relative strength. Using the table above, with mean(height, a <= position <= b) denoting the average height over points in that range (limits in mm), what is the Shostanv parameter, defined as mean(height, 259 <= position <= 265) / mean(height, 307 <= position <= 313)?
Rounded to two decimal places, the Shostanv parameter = 1.25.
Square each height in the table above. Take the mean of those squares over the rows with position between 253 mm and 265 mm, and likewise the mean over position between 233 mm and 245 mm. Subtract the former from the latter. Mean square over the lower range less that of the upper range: -382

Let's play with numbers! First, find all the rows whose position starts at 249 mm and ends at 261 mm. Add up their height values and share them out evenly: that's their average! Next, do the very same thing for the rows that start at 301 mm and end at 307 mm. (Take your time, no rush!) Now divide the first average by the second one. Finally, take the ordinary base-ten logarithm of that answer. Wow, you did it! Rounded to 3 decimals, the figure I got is -0.043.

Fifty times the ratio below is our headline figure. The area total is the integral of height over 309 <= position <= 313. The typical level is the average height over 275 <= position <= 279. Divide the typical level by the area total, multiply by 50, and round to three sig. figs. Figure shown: 12.1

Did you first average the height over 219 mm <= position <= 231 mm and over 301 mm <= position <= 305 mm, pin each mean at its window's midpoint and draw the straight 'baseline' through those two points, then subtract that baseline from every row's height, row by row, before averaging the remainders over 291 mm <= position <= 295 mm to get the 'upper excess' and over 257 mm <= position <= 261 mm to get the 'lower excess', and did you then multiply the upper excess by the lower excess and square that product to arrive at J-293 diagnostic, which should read 26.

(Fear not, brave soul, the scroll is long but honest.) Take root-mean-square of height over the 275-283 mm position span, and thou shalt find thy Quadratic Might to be 29.9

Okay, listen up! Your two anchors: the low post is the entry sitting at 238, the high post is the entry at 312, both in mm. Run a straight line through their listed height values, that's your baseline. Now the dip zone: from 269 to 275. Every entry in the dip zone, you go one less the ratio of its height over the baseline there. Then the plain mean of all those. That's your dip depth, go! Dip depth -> -0.10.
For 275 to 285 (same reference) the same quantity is -0.03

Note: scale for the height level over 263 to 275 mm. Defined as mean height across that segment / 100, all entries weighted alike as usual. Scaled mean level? 0.339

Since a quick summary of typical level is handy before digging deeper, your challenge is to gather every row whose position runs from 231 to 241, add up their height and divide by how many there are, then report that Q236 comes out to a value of 27.8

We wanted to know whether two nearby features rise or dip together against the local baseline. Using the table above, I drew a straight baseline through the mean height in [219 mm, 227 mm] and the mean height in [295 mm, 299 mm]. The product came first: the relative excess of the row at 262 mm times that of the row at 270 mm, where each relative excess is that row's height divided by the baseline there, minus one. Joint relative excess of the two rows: 0.0440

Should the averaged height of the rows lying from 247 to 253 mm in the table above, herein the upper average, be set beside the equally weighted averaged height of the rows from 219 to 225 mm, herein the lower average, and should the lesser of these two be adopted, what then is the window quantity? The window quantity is 22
